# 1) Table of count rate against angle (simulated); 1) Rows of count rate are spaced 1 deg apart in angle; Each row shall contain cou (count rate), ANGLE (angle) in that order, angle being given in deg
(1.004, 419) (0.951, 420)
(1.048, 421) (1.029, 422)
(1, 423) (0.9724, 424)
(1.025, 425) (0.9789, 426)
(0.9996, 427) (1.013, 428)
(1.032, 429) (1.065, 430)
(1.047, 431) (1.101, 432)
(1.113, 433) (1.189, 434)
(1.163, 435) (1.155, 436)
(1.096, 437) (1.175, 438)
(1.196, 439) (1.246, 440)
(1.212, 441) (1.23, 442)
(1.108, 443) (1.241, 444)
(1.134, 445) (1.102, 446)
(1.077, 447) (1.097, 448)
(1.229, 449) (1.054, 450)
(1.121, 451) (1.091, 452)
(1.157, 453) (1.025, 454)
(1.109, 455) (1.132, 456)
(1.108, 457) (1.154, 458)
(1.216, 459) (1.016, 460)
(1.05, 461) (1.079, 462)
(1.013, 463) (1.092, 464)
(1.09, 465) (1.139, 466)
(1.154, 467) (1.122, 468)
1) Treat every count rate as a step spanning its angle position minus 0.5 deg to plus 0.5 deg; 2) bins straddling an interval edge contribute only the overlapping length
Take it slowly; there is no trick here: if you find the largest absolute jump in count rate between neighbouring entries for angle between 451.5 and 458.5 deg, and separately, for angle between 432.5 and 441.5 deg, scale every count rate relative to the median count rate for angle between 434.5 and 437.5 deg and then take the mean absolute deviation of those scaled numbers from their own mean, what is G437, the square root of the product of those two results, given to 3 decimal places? 0.064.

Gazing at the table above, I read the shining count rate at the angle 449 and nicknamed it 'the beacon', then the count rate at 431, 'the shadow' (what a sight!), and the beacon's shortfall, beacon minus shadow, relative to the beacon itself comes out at 0.15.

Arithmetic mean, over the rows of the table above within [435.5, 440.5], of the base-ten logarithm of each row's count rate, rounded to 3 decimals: 0.069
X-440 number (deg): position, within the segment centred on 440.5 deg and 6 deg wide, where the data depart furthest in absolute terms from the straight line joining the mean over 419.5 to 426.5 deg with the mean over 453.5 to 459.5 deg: 440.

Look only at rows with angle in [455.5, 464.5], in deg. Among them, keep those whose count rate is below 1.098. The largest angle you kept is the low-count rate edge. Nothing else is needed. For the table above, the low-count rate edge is 464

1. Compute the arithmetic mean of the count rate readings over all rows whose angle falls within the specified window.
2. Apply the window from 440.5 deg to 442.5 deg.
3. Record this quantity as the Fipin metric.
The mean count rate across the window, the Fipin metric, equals 1.22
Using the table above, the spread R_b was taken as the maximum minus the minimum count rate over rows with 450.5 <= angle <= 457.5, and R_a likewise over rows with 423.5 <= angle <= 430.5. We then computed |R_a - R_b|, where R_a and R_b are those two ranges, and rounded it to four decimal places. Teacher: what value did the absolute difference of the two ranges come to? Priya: 0.0394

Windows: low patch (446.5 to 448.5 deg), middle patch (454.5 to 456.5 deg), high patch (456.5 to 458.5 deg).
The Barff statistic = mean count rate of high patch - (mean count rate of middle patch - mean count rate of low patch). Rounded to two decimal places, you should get 1.10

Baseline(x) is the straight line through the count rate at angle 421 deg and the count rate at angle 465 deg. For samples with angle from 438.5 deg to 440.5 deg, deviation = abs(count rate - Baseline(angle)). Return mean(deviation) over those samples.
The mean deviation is 0.155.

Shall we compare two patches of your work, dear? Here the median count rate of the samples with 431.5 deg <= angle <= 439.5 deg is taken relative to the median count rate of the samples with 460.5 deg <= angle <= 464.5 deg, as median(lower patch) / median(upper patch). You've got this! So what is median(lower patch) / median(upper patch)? 1.09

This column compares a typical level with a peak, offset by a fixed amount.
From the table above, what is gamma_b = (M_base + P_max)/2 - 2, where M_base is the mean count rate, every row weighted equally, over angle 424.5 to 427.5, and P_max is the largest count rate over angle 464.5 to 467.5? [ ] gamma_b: -0.92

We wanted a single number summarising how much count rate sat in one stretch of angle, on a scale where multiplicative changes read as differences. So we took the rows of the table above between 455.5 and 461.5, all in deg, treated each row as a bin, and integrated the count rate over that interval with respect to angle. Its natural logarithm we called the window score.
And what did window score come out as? 1.90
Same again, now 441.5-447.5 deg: 1.93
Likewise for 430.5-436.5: 1.91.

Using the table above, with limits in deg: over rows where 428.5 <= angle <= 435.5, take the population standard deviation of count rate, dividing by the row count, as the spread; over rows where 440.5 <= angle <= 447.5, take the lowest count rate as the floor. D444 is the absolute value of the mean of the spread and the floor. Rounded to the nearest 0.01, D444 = 0.57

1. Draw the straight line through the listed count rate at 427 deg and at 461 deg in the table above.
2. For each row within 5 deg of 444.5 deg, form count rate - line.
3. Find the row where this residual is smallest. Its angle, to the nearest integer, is 447 deg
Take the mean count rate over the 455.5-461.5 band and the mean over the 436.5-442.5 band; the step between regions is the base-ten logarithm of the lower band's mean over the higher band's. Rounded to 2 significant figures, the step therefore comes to 0.030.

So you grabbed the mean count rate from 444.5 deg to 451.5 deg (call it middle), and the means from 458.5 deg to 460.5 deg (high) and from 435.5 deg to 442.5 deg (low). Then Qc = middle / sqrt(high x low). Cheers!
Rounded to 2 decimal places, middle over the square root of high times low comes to 0.97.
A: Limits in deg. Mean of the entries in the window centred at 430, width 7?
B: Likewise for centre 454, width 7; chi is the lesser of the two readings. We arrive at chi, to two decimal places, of 1.05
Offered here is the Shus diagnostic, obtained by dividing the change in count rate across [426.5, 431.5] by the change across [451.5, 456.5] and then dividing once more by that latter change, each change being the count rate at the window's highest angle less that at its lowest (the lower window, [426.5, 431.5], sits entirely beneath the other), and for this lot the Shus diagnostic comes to 28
